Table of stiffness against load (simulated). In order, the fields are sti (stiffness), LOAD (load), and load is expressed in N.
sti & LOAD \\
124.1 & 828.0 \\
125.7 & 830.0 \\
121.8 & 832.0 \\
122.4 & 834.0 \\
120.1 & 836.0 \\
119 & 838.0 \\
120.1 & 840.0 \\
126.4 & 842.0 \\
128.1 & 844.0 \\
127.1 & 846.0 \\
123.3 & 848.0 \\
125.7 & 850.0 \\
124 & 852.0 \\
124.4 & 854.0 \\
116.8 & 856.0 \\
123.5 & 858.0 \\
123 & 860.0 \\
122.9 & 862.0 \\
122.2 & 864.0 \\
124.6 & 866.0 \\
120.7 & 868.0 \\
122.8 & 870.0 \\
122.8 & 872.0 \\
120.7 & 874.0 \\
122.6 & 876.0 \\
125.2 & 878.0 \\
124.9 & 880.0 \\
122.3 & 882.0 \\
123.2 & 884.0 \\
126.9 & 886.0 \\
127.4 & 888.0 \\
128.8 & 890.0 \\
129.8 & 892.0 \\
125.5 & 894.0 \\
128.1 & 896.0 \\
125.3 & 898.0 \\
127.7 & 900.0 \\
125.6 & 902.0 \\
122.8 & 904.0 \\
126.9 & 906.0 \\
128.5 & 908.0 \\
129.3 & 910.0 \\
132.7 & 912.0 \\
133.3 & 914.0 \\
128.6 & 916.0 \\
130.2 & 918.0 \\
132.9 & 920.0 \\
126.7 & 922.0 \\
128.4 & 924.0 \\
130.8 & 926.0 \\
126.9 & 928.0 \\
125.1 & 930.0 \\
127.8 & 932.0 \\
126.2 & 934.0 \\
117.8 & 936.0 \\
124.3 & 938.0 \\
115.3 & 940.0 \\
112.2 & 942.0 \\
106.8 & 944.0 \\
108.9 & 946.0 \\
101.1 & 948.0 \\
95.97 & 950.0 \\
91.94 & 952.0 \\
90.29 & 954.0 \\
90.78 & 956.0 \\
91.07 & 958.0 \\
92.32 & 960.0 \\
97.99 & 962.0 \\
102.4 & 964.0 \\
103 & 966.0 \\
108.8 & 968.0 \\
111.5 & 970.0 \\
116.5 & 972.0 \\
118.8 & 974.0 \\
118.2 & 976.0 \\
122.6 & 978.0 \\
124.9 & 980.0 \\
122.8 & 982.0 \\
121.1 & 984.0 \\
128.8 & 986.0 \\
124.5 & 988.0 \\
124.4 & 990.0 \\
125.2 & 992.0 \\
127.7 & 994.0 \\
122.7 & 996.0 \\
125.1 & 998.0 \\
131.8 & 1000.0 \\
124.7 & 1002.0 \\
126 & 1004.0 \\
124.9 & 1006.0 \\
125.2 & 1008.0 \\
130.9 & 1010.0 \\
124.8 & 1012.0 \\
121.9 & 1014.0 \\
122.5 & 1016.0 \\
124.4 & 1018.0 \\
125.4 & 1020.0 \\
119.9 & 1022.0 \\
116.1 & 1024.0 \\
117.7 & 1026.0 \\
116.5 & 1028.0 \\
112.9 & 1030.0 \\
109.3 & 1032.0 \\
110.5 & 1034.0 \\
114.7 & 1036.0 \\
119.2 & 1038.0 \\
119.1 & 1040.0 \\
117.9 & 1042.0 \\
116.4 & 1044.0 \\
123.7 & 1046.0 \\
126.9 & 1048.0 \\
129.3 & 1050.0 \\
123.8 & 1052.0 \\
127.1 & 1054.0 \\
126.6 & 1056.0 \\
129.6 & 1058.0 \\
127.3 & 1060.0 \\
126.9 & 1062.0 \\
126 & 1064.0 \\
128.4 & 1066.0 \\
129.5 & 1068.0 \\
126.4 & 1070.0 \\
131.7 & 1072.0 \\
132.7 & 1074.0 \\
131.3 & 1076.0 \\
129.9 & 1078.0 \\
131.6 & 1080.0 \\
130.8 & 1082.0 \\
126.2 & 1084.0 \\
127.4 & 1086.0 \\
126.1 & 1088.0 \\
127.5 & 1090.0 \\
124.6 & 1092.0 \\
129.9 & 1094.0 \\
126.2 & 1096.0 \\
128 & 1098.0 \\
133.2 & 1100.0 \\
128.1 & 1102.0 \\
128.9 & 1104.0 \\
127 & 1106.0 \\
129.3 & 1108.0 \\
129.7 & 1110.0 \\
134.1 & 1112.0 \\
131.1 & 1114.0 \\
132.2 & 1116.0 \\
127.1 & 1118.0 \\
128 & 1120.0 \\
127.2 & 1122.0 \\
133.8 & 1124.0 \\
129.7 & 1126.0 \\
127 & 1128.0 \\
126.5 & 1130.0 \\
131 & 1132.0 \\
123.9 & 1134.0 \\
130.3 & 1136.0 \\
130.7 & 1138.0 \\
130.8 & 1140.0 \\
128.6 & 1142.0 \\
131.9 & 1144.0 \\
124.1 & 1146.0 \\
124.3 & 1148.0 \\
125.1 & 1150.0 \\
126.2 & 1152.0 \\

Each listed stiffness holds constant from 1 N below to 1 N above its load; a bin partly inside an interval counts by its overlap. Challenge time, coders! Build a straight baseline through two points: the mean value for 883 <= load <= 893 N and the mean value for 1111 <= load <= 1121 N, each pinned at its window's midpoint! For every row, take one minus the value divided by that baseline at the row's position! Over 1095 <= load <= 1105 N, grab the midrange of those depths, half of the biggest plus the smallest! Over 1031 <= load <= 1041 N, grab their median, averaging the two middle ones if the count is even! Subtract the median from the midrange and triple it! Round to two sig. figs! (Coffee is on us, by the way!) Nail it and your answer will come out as -0.33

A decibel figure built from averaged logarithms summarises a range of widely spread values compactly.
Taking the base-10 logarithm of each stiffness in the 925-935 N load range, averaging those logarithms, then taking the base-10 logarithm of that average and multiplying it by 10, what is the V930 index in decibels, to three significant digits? 3.23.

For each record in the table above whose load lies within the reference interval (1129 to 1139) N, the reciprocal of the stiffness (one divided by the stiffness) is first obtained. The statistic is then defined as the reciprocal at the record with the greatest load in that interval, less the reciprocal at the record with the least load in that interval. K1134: -0.0003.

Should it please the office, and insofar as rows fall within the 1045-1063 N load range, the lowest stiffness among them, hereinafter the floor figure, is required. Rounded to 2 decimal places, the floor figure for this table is 123.70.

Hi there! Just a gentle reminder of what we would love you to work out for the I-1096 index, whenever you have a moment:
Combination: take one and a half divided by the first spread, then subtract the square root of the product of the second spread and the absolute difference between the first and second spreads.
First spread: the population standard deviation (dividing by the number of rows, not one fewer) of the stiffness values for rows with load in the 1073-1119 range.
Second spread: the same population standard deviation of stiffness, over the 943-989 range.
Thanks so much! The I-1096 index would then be -10.7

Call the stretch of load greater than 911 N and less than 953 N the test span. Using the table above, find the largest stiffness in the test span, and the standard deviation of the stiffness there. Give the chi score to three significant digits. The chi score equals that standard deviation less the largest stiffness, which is -121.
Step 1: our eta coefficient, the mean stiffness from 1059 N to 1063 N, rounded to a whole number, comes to 127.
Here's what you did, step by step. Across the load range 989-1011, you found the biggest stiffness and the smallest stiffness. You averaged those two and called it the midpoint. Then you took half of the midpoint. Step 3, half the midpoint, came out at 63.6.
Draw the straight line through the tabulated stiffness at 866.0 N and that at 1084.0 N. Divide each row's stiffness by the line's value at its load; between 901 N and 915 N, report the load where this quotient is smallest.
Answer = 904.0 N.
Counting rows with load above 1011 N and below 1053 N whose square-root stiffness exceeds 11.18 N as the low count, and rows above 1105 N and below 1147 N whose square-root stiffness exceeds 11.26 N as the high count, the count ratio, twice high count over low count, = 12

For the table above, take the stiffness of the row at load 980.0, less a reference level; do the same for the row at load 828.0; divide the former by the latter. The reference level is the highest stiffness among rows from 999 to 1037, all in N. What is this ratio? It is 0.90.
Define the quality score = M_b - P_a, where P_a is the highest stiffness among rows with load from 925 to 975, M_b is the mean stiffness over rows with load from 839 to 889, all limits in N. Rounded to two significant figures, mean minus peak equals -7.1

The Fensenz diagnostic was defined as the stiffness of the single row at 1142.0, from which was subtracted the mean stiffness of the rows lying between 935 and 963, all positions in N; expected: 26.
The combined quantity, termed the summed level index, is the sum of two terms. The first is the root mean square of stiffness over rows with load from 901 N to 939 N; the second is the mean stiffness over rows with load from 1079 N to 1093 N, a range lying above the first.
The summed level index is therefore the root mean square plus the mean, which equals 255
